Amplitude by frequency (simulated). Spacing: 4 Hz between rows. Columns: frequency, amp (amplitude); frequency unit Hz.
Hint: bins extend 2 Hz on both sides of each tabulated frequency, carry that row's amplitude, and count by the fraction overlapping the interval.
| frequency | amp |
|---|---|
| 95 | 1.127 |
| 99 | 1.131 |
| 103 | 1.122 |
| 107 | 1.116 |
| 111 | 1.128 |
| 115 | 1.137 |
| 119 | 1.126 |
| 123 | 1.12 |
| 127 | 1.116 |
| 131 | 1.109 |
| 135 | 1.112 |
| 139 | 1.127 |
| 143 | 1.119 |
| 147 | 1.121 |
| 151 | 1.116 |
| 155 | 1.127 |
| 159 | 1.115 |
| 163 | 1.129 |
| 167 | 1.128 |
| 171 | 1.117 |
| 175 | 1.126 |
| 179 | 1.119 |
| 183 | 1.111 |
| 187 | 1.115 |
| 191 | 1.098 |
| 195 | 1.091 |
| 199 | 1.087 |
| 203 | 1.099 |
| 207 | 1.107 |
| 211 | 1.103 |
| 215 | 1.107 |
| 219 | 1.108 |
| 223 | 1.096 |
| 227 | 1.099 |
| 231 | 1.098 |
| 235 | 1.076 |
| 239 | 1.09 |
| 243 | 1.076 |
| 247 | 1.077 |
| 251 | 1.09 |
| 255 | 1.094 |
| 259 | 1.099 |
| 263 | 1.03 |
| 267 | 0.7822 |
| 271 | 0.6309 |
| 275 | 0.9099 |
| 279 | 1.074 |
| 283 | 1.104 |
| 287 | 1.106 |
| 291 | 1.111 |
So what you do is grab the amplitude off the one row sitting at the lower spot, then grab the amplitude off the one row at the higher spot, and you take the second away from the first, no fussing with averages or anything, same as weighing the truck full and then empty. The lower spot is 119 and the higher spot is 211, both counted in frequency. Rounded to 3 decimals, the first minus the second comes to 0.023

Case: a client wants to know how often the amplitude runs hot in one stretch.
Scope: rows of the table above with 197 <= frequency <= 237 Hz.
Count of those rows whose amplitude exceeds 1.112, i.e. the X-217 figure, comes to 0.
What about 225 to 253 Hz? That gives 0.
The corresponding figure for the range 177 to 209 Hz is 2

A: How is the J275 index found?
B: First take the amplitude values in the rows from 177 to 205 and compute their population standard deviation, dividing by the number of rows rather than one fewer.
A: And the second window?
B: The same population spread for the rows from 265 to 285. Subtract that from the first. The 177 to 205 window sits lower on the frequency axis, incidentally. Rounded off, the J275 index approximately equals -0.167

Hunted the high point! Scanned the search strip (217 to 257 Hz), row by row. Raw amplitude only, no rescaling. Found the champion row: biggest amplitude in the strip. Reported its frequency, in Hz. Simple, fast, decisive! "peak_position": 219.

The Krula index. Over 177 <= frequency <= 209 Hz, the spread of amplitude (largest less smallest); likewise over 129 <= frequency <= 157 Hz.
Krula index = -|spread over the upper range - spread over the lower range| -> -0.014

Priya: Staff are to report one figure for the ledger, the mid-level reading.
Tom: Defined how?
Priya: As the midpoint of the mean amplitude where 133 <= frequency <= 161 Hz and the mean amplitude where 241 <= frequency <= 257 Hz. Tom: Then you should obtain 1.10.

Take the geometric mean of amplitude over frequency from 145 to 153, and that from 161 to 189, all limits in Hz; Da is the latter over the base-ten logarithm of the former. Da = 23.0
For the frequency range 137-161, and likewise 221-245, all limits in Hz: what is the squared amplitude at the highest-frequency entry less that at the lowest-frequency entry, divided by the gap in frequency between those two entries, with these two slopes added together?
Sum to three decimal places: -0.004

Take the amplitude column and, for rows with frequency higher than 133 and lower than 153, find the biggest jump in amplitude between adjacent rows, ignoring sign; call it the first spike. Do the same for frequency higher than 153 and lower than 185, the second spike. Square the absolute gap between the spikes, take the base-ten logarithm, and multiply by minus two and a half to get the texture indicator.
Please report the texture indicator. 15.0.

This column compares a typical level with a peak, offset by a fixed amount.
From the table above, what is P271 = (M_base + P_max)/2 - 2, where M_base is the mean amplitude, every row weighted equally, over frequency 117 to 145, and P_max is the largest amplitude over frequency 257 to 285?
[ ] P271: -0.889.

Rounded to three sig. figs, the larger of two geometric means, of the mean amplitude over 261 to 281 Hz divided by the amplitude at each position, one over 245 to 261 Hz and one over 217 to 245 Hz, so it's 0.812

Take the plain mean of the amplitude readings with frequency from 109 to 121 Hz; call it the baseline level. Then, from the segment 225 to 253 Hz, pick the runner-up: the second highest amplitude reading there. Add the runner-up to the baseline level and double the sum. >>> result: 4.46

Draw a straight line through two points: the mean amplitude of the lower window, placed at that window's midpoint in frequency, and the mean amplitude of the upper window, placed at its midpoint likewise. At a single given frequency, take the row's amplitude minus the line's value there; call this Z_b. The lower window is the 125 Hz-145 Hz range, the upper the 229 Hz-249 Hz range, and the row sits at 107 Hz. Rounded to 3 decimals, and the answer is -0.010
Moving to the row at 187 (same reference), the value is 0.015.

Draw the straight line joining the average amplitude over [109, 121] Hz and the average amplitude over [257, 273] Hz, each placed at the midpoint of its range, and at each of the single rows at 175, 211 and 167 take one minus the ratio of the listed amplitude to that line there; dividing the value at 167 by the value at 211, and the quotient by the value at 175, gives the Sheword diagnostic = -7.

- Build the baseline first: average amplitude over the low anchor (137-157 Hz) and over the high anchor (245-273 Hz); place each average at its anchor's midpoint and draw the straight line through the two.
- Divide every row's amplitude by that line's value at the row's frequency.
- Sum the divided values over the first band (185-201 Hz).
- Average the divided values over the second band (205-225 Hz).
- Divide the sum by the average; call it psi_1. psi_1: 3.9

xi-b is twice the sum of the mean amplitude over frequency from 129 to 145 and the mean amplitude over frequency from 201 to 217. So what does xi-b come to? 4.4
